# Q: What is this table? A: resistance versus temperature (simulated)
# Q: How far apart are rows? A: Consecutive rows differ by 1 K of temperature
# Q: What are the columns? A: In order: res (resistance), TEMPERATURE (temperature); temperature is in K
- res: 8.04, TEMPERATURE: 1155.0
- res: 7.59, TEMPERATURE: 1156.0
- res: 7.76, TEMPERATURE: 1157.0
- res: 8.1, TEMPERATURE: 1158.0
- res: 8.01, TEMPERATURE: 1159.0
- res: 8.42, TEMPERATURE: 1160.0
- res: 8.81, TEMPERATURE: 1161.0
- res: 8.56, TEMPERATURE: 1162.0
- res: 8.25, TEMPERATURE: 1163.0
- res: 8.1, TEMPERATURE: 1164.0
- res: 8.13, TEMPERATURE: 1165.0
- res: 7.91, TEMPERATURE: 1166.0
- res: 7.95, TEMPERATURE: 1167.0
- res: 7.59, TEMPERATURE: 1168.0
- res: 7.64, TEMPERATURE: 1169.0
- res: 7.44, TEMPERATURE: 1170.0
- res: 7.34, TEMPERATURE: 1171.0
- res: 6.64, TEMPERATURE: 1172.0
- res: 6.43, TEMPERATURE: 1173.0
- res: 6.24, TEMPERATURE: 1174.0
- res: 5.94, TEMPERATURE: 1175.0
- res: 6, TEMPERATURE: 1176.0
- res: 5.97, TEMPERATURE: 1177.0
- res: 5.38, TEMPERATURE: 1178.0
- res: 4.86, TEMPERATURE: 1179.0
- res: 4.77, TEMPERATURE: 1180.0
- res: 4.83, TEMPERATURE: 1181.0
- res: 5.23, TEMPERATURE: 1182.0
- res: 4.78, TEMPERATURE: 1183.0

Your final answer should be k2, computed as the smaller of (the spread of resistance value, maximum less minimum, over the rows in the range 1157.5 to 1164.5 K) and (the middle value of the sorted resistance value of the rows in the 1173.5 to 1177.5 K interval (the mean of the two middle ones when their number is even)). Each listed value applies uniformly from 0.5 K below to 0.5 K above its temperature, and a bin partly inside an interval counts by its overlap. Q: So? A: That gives 0.8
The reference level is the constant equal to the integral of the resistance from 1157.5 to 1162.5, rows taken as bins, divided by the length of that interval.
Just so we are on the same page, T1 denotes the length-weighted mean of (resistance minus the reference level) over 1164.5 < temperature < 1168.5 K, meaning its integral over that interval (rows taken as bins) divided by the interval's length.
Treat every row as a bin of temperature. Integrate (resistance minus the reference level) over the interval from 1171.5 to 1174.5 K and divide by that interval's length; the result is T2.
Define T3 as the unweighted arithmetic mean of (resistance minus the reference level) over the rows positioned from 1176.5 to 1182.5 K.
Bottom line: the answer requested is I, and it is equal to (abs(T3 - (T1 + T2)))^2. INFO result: 1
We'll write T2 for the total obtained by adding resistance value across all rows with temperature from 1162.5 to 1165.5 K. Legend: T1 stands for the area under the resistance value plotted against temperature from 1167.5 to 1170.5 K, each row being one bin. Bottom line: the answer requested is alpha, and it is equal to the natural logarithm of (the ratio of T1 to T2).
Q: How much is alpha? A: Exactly -0.08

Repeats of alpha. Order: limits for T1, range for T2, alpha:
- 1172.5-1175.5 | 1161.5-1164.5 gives -0.29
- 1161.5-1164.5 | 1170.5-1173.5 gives 0.20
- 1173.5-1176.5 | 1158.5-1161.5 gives -0.33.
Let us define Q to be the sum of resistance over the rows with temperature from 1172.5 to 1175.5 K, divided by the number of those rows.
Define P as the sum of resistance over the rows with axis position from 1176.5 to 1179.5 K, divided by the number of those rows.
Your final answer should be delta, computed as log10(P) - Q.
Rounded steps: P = 5.4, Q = 6.2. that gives -5.5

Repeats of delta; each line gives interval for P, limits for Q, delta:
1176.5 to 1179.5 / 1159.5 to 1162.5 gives -7.9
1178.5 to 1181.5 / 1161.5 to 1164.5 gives -7.6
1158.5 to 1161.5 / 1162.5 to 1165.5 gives -7.2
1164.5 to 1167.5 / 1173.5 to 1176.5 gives -5.2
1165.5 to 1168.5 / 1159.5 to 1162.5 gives -7.7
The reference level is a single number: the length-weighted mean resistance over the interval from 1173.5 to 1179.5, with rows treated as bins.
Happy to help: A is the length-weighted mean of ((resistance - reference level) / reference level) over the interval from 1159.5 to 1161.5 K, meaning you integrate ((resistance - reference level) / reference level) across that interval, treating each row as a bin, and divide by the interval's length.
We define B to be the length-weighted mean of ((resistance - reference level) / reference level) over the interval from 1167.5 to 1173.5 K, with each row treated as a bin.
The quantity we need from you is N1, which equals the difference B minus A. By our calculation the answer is -0.3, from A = 0.50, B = 0.25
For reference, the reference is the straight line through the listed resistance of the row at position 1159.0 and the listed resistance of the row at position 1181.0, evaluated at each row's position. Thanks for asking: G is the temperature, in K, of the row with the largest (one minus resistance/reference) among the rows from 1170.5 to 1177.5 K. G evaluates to 1175.0 K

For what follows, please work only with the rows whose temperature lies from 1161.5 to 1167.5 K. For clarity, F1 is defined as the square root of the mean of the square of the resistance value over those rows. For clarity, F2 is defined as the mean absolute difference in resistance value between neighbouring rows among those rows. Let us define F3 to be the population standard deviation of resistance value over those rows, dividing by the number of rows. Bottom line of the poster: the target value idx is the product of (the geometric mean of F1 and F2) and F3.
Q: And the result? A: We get 0.2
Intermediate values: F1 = 8.2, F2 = 0.15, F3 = 0.22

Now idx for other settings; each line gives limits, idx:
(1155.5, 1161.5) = 0.6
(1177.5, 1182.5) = 0.3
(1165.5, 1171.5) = 0.2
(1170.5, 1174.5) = 0.7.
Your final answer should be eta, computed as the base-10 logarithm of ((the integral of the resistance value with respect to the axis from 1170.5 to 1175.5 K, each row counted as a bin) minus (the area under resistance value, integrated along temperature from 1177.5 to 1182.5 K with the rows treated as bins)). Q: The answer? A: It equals 0.9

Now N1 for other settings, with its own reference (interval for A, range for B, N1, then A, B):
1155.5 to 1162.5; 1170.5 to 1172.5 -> -0.2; 0.43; 0.22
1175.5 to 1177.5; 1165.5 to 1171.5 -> 0.3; 0.04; 0.33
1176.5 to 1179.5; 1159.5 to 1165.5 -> 0.5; -0.06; 0.46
